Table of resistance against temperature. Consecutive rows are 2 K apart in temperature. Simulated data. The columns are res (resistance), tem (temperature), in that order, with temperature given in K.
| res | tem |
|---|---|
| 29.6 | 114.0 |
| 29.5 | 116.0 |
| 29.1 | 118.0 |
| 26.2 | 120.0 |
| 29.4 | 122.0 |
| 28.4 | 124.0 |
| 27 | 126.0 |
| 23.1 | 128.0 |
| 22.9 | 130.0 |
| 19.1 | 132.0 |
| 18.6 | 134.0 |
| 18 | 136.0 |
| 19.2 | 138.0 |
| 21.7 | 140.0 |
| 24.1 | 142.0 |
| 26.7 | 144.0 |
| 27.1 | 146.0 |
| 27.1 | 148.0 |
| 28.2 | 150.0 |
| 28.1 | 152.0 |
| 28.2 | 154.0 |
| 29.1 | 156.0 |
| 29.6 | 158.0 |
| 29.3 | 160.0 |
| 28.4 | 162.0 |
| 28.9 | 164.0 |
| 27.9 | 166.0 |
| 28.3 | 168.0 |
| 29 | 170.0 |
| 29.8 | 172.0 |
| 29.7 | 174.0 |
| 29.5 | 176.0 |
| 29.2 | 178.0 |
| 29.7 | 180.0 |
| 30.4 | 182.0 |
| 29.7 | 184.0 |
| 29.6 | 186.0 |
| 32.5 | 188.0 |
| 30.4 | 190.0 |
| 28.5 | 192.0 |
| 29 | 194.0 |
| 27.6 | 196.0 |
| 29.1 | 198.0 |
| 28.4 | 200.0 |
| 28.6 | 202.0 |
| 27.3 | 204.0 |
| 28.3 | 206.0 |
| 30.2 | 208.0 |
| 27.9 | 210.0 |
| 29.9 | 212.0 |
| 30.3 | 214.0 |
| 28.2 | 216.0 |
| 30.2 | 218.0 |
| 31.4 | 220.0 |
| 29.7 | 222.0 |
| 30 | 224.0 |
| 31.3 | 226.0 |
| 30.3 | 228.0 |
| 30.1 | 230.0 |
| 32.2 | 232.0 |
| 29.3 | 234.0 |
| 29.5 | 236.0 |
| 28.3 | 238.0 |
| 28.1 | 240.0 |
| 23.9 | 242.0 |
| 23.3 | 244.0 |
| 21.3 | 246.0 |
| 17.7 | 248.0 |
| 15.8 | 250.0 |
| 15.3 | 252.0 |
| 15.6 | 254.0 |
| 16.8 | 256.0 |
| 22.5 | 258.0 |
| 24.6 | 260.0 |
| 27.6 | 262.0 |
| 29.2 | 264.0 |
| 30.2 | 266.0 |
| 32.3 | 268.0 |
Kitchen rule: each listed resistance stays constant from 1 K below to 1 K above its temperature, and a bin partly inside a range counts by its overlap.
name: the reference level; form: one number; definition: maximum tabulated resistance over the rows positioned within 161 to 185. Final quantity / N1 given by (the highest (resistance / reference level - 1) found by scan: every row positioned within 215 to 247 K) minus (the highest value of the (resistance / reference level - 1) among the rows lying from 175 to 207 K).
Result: -0.01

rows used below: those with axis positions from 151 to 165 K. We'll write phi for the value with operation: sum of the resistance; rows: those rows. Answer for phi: 202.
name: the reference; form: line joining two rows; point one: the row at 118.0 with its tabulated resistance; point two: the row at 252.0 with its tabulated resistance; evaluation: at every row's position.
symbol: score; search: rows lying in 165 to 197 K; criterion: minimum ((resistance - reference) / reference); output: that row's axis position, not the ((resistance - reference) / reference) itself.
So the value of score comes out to 166.0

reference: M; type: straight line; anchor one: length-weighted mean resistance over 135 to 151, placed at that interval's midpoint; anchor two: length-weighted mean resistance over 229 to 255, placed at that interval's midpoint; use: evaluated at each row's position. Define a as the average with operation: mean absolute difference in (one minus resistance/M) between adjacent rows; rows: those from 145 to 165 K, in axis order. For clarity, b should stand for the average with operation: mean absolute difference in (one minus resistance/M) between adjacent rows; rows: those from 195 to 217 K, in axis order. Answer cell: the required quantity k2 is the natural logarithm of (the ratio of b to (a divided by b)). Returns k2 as -1.9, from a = 0.020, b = 0.06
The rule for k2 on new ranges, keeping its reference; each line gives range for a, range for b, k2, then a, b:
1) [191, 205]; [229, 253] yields -2.0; 0.039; 0.07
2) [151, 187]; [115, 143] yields -1.3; 0.021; 0.08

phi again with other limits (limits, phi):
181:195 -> 210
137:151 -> 174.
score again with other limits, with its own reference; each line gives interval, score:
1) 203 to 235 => 204.0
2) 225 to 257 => 252.0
